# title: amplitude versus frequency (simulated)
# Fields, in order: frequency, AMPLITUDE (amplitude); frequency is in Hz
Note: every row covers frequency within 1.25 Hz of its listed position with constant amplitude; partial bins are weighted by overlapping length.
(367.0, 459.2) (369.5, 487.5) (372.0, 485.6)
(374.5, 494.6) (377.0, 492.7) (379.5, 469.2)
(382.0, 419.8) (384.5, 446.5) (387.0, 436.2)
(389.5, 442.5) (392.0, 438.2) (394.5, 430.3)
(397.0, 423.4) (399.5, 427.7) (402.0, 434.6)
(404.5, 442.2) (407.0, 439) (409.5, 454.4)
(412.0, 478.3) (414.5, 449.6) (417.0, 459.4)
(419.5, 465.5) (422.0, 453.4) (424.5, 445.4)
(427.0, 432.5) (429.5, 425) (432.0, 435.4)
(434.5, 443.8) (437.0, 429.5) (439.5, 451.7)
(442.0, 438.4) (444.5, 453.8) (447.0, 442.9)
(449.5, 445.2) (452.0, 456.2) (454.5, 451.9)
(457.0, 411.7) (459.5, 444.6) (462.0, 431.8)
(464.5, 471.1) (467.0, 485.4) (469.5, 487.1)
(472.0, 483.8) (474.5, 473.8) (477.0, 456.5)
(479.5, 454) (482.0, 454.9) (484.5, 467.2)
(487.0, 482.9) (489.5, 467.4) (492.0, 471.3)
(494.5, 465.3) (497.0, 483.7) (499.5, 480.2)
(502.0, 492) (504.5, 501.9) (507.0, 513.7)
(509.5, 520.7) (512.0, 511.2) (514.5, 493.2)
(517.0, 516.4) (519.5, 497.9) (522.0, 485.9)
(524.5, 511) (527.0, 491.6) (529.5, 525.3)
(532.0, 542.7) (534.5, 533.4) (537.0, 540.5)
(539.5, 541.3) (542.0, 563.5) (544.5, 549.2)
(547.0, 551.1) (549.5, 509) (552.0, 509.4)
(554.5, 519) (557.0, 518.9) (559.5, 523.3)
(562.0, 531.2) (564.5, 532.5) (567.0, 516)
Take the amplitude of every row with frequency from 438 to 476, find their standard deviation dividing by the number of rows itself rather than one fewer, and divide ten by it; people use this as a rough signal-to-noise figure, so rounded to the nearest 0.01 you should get 0.48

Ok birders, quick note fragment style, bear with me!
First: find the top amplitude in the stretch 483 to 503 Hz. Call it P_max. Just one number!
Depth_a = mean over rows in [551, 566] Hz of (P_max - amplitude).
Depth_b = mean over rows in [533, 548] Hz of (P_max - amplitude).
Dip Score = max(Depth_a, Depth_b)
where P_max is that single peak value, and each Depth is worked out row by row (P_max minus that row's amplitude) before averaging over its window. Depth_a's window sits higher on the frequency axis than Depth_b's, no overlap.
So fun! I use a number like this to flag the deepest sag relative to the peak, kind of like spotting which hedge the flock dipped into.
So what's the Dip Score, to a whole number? -30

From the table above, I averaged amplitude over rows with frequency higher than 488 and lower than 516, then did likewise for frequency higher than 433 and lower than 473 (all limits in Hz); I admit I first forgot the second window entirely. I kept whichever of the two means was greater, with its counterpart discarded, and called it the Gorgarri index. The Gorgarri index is 491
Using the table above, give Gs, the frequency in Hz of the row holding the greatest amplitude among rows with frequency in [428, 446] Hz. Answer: 444.5 Hz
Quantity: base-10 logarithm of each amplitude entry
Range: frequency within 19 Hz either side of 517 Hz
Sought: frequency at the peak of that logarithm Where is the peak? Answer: 532.0 Hz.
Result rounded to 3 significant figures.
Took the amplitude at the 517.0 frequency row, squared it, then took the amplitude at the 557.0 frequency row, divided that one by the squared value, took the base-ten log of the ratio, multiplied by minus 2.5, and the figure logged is 6.78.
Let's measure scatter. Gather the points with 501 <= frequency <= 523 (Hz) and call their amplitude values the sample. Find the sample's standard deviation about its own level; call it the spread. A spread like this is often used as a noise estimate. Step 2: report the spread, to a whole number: 12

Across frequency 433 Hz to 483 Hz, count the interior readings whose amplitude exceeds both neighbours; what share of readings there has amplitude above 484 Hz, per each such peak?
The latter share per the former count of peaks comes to 0.020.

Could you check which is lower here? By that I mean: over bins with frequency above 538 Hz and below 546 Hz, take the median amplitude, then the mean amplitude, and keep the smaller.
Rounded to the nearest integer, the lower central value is 549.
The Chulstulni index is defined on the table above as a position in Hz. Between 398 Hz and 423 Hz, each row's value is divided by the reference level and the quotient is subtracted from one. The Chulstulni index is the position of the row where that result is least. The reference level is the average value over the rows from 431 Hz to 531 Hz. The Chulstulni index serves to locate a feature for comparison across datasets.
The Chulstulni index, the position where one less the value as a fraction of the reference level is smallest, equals 412.0 Hz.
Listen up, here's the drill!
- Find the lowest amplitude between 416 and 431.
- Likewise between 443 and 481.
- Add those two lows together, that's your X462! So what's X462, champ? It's 837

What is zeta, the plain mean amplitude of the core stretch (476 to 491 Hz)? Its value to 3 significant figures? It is 464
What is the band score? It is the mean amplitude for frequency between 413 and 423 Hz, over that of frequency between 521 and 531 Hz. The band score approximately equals 0.91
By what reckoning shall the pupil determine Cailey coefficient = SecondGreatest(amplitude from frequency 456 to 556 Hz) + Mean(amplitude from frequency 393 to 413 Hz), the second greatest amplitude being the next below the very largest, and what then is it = 992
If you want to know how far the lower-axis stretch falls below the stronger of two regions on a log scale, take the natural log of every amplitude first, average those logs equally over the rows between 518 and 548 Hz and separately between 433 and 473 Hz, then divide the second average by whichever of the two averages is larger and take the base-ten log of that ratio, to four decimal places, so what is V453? -0.0109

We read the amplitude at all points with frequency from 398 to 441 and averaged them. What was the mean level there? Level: 445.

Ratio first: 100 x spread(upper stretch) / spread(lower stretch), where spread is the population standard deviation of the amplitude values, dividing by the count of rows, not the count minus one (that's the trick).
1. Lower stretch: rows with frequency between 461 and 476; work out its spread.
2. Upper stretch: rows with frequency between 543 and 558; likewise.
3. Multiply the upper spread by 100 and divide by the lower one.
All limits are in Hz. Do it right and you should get 92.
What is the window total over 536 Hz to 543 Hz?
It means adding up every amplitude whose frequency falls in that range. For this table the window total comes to 1645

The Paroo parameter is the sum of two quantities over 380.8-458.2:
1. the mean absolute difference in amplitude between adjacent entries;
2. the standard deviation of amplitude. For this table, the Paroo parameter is 26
